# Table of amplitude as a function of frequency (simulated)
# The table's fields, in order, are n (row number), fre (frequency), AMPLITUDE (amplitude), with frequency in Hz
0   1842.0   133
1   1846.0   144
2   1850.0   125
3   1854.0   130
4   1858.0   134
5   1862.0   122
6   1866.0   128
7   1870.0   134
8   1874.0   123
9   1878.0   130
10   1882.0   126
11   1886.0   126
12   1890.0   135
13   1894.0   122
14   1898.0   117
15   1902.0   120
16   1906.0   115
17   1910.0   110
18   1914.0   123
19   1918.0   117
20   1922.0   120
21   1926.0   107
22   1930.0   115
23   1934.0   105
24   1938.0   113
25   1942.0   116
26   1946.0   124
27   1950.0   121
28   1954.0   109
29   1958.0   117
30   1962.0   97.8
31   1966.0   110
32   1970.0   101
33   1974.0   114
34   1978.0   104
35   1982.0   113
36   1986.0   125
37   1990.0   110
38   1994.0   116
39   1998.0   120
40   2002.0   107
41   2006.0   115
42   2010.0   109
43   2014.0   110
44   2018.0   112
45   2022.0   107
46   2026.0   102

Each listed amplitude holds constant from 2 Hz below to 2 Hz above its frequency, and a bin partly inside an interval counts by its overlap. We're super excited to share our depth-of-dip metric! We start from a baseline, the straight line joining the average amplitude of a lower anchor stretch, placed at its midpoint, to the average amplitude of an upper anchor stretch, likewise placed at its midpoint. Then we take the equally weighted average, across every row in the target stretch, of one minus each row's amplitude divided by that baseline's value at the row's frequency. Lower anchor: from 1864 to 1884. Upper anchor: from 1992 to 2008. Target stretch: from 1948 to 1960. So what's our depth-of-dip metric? 0.03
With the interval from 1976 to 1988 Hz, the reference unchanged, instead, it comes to 0.02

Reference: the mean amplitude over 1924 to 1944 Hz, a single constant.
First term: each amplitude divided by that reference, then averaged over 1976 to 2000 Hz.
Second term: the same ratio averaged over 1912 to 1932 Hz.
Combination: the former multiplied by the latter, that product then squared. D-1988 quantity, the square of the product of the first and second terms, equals 1.17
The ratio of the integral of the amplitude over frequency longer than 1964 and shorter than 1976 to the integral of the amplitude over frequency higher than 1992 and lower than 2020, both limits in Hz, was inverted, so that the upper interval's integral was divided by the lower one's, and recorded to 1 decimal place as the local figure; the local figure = 2.4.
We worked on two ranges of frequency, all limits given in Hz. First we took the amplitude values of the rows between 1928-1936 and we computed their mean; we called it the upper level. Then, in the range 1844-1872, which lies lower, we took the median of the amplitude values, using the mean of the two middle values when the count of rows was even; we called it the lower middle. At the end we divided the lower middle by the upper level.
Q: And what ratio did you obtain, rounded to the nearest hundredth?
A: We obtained 1.18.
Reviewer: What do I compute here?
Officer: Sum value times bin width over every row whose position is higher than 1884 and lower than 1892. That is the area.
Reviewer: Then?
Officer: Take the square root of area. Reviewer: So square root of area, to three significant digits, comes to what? 32.3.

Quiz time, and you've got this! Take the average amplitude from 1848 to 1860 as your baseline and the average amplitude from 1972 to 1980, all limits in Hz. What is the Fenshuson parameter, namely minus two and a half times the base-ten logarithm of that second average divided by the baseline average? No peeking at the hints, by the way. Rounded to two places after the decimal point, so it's 0.19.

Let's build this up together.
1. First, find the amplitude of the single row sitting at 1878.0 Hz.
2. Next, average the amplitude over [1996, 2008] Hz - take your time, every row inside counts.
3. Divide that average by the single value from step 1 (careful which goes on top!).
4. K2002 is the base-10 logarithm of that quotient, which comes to -0.057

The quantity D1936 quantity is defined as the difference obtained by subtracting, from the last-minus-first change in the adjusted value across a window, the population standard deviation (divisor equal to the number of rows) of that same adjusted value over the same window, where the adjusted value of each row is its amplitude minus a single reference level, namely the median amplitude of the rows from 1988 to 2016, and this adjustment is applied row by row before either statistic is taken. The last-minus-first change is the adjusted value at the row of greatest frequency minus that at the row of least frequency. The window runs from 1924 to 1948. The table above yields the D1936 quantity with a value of 11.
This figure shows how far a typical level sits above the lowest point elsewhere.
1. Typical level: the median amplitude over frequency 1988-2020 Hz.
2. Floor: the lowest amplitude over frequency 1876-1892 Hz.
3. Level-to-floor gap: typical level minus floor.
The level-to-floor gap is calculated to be -15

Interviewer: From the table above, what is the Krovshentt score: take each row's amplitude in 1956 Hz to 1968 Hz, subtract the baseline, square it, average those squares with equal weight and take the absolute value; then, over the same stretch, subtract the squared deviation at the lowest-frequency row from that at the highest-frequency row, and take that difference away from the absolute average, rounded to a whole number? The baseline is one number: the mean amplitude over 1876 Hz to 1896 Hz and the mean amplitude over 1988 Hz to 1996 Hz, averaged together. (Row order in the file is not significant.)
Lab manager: 114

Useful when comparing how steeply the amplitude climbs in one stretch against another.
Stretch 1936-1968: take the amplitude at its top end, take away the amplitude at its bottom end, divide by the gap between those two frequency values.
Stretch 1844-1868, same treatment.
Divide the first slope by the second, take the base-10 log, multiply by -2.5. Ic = 2.2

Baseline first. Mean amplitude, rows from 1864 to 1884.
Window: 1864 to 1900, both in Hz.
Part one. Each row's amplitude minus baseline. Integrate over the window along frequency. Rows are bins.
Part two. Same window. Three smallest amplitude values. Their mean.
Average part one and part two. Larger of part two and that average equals 120.7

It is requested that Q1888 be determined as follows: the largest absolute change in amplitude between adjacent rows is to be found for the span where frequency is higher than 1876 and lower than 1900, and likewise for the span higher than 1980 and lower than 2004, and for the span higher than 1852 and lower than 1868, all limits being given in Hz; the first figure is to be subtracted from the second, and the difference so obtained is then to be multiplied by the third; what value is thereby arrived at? 24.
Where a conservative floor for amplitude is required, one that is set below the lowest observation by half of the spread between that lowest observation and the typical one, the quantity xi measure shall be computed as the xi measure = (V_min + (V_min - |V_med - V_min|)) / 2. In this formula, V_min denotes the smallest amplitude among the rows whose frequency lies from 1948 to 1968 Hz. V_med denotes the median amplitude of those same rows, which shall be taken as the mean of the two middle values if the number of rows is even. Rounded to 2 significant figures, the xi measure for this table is 92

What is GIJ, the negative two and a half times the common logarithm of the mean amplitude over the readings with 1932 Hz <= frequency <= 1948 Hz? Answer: -5.15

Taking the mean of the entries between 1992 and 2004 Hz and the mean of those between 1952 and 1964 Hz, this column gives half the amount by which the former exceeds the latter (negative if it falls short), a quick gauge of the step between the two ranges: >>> 3.2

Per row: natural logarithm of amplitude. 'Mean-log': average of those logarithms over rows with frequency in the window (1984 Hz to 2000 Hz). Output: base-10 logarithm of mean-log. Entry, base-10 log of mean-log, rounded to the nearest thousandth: 0.678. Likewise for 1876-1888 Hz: 0.685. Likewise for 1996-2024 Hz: 0.673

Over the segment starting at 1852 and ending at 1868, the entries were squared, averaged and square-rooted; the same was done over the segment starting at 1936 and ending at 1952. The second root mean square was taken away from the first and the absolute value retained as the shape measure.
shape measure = 10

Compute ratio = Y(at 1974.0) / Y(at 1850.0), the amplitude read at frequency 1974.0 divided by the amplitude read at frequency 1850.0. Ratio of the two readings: 0.91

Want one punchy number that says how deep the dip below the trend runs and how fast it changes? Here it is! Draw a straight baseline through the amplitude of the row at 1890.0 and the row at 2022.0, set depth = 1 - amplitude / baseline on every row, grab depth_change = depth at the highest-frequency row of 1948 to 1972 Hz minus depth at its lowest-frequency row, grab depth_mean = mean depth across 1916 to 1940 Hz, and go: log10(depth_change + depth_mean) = -0.61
